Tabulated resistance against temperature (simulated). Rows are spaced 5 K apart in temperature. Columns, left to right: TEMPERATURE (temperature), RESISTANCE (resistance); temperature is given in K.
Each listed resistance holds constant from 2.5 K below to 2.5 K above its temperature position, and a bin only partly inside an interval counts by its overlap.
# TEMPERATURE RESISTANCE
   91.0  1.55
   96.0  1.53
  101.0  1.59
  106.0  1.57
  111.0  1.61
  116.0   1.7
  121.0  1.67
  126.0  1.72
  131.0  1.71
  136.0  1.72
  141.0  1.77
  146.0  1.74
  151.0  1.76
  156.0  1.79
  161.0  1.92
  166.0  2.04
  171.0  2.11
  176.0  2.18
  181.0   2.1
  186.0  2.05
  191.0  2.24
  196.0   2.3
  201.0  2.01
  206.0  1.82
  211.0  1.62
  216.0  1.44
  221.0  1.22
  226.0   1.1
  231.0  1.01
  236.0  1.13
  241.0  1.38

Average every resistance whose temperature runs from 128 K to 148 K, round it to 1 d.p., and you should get 1.7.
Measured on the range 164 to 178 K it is 2.1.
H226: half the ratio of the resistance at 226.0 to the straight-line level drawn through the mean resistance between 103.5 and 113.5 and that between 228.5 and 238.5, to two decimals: 0.50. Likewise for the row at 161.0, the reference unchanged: 0.70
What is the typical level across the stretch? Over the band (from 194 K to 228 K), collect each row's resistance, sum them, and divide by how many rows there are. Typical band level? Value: 1.64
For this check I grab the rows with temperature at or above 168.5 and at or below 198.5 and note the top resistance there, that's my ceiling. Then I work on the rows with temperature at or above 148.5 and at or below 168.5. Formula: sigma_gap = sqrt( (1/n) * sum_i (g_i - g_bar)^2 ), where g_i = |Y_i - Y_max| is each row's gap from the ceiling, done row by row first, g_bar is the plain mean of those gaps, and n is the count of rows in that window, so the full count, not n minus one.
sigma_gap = 0.11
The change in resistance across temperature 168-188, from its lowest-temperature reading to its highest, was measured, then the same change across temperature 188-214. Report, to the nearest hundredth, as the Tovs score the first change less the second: 0.56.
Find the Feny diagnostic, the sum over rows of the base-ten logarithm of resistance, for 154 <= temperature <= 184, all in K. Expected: 1.83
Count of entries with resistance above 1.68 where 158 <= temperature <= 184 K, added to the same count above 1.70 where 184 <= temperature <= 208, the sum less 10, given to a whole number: 0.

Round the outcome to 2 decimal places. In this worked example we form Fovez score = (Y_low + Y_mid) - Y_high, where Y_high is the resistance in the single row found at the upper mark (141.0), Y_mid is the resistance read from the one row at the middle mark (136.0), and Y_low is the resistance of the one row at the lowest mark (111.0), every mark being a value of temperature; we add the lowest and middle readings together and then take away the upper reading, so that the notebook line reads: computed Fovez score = 1.56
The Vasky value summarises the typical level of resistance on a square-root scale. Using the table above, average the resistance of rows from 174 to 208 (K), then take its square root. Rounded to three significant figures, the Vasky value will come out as 1.45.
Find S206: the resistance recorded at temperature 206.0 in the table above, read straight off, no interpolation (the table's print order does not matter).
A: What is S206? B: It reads 1.82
